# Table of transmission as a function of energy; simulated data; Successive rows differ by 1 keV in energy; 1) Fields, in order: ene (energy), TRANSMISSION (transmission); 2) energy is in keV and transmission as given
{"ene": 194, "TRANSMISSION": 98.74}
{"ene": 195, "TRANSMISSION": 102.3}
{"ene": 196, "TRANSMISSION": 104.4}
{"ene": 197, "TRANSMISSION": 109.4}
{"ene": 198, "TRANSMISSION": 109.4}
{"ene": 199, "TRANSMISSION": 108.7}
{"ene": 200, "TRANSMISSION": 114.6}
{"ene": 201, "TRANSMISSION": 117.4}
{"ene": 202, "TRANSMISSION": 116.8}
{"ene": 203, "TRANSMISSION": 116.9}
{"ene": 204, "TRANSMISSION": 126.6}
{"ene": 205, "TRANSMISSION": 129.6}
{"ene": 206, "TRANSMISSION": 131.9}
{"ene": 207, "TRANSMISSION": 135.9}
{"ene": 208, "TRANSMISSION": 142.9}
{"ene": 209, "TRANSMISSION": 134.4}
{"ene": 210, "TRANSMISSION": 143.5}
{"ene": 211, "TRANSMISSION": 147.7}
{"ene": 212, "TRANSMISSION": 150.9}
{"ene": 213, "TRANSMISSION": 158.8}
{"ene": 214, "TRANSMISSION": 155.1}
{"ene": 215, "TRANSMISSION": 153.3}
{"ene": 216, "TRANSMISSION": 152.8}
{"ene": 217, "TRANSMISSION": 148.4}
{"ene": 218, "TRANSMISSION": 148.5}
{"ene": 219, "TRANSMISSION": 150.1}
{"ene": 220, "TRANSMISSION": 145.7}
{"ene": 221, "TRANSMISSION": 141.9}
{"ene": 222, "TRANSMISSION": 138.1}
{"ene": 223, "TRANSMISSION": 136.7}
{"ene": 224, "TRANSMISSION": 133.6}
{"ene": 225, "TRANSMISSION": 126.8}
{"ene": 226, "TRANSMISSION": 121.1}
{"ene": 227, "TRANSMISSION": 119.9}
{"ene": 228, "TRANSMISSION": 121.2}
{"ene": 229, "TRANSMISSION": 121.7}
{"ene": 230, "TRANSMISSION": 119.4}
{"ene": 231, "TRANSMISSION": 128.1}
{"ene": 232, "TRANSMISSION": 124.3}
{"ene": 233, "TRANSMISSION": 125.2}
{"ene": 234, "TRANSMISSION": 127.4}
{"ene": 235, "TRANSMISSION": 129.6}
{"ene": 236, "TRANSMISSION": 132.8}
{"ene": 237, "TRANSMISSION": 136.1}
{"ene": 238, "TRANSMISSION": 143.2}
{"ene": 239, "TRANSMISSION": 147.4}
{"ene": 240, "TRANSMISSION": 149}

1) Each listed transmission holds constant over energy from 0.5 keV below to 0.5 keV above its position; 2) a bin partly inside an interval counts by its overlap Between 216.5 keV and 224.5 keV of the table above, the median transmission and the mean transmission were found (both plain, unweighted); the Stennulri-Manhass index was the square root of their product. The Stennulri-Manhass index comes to 143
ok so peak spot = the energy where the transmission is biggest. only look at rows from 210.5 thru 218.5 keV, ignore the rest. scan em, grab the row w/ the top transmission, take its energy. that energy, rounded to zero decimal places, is 213 keV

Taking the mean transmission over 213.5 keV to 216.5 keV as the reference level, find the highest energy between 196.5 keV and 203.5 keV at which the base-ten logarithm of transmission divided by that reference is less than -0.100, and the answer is 203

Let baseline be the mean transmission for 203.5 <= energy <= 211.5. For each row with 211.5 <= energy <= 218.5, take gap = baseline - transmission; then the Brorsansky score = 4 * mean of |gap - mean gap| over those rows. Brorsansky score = 11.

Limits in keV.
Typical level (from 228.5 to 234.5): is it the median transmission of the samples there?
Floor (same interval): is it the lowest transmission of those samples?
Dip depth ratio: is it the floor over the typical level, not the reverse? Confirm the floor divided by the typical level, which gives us 0.96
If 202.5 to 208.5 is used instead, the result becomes 0.89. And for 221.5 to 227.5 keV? 0.92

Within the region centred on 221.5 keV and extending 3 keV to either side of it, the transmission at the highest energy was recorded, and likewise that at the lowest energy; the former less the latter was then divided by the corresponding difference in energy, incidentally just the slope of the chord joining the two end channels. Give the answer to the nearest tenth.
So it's -3.3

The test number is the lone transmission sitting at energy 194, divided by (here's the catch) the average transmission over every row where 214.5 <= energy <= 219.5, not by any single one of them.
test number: 0.66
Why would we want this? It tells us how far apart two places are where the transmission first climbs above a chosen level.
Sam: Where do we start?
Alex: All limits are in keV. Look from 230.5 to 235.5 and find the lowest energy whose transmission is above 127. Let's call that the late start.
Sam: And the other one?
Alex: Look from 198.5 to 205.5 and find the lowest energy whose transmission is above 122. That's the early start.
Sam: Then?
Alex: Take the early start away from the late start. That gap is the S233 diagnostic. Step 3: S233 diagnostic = 27 keV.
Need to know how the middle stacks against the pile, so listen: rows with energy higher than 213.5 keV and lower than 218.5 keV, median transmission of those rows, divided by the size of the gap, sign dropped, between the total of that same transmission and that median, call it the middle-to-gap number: 0.25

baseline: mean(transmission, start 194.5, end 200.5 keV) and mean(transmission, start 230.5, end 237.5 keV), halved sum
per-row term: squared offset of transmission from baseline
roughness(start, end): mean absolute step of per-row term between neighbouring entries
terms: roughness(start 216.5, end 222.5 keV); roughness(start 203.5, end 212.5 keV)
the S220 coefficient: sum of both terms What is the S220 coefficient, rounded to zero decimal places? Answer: 351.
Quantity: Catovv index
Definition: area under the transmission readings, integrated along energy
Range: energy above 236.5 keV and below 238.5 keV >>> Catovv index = 279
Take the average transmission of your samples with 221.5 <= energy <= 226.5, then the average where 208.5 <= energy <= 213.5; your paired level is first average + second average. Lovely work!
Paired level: 278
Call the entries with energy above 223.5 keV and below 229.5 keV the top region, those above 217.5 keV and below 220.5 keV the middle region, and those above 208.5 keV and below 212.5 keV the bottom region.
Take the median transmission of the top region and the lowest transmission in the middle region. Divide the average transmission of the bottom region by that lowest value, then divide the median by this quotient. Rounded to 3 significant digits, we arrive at 123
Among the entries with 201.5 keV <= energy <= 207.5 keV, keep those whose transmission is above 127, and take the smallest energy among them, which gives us 205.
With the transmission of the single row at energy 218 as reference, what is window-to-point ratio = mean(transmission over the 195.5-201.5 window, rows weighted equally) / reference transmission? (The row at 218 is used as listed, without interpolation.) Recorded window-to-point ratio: 0.75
